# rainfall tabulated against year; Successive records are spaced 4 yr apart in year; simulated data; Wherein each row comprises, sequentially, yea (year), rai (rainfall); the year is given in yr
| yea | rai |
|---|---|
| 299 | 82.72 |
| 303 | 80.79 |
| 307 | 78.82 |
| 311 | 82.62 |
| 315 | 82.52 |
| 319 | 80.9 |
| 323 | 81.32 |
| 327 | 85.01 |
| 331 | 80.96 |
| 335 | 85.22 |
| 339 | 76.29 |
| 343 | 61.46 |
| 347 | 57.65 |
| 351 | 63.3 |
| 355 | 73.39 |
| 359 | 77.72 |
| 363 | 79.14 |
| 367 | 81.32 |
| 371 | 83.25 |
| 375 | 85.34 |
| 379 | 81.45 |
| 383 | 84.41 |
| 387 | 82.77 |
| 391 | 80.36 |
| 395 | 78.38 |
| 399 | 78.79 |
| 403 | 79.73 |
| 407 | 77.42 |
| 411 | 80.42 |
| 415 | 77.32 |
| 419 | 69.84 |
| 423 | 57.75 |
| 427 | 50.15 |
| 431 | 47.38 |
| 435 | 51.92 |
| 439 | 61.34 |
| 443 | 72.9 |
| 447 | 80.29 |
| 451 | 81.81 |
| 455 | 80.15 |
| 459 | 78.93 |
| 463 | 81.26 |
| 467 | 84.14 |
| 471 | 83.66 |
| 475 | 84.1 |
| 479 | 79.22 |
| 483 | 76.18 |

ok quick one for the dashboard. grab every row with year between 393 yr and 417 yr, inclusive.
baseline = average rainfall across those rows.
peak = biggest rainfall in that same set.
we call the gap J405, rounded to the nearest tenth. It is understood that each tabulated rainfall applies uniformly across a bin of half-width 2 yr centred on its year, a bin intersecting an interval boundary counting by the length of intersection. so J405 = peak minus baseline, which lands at 1.7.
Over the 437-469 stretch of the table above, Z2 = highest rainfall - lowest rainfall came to 23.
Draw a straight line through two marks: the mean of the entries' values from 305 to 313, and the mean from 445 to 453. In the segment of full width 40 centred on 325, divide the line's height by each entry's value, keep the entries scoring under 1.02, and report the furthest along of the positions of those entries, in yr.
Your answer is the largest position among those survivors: 335 yr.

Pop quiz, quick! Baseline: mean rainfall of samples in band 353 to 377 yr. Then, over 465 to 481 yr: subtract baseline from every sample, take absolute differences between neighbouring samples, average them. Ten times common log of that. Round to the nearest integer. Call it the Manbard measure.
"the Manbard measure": 3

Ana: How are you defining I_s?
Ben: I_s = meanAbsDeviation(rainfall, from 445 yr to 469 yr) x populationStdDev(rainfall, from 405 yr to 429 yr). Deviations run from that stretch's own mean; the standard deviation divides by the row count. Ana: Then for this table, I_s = 15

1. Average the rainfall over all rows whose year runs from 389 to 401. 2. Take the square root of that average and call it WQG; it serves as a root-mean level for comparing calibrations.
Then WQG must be 8.9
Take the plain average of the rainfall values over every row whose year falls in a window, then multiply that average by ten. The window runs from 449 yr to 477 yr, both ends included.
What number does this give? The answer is 820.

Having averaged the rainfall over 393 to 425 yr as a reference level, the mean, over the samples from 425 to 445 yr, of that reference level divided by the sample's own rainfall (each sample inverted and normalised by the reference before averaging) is 1.35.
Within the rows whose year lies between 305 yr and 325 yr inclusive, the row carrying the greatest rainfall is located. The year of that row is 311 yr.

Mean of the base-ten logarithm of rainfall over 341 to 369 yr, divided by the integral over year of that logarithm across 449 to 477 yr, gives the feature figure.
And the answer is 0.034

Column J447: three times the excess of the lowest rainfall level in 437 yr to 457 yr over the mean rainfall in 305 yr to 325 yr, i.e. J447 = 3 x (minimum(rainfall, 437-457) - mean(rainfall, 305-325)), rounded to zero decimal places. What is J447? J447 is -60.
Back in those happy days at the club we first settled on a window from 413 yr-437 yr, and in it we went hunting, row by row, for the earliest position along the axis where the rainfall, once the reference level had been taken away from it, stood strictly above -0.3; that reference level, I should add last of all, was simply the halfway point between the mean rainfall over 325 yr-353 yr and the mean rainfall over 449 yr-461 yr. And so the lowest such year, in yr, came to 415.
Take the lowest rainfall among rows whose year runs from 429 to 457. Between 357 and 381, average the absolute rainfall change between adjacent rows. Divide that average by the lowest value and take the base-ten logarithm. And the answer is -1.31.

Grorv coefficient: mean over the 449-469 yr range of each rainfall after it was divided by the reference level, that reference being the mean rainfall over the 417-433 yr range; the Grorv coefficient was 1.44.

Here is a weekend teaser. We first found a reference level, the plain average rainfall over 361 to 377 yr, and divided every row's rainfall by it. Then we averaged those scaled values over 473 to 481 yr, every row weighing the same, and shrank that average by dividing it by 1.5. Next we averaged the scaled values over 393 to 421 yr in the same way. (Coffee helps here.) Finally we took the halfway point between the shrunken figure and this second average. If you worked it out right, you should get 0.801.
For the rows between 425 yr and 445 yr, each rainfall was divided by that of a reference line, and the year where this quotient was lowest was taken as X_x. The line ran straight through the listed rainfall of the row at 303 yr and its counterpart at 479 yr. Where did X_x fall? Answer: 431 yr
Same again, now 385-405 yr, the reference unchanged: 395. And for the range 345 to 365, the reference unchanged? 347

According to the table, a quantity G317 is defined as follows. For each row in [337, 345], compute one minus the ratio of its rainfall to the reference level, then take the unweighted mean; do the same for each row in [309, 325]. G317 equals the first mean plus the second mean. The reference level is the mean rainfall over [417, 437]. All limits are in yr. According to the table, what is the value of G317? -0.72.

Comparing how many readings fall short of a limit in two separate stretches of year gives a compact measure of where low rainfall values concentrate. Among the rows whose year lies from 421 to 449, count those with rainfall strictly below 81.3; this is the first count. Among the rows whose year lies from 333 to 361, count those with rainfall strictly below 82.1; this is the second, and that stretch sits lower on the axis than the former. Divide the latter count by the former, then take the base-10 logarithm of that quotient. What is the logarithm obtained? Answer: -0.067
